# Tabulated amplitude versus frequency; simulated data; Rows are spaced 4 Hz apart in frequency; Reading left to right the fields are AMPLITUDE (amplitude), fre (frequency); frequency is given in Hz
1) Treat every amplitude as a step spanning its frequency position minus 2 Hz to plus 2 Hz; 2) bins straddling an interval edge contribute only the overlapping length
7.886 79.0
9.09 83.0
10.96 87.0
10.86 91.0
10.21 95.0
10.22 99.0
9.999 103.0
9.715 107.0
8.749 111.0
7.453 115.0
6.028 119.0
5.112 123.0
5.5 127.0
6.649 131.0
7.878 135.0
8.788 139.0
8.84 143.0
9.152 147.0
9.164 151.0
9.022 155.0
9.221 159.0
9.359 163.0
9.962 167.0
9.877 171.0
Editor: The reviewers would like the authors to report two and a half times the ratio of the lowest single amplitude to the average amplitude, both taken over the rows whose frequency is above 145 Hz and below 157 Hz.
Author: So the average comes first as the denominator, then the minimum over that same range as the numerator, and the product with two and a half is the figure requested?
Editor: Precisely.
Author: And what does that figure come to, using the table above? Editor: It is 2.48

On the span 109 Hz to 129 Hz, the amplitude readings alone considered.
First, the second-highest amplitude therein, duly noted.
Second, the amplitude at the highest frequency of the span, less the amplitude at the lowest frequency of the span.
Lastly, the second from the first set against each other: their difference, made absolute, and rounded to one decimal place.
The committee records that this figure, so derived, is 10.7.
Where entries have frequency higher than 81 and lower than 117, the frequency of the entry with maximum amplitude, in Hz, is 87.0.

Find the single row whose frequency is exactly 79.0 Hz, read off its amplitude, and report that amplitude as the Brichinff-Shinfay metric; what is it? 7.886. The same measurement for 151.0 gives 9.164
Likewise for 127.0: 5.5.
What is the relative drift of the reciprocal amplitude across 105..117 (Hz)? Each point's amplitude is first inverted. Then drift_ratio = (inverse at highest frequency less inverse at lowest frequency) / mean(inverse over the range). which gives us 0.27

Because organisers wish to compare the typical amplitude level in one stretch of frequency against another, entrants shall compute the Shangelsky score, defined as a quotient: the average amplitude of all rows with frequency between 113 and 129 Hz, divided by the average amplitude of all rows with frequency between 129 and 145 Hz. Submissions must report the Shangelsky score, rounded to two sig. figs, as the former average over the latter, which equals 0.75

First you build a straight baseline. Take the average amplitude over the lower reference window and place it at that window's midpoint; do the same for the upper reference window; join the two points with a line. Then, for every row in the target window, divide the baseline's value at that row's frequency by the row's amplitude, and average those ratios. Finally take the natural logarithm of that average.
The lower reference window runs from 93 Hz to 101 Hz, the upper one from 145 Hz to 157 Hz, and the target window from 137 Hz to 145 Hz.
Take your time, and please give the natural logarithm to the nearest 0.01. 0.06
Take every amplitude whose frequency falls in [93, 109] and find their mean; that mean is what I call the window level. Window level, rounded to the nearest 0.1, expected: 10.0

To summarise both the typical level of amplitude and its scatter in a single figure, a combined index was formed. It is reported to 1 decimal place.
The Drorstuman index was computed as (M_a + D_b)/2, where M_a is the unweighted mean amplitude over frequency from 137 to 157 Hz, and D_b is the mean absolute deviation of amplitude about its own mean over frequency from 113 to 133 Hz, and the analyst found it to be 4.9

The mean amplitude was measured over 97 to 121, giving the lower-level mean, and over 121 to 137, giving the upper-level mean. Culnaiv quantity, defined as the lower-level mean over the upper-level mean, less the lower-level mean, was -7.3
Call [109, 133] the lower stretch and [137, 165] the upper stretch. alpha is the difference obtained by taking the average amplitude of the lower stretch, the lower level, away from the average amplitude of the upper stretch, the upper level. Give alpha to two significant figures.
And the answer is 2.5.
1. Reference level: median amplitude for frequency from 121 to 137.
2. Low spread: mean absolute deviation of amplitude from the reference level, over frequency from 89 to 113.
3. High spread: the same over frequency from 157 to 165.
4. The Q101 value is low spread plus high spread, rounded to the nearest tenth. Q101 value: 7.1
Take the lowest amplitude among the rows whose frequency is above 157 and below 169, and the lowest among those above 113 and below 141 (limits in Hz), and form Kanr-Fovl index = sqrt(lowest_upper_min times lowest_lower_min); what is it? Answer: 6.87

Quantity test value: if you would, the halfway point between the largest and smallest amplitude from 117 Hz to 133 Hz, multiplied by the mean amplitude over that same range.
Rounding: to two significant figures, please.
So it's 34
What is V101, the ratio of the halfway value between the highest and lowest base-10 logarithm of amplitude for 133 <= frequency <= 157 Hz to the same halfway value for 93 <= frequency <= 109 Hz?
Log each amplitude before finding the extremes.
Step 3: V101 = 0.93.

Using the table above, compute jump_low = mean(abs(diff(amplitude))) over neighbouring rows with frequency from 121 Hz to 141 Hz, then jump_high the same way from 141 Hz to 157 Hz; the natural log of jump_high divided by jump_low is -1.8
